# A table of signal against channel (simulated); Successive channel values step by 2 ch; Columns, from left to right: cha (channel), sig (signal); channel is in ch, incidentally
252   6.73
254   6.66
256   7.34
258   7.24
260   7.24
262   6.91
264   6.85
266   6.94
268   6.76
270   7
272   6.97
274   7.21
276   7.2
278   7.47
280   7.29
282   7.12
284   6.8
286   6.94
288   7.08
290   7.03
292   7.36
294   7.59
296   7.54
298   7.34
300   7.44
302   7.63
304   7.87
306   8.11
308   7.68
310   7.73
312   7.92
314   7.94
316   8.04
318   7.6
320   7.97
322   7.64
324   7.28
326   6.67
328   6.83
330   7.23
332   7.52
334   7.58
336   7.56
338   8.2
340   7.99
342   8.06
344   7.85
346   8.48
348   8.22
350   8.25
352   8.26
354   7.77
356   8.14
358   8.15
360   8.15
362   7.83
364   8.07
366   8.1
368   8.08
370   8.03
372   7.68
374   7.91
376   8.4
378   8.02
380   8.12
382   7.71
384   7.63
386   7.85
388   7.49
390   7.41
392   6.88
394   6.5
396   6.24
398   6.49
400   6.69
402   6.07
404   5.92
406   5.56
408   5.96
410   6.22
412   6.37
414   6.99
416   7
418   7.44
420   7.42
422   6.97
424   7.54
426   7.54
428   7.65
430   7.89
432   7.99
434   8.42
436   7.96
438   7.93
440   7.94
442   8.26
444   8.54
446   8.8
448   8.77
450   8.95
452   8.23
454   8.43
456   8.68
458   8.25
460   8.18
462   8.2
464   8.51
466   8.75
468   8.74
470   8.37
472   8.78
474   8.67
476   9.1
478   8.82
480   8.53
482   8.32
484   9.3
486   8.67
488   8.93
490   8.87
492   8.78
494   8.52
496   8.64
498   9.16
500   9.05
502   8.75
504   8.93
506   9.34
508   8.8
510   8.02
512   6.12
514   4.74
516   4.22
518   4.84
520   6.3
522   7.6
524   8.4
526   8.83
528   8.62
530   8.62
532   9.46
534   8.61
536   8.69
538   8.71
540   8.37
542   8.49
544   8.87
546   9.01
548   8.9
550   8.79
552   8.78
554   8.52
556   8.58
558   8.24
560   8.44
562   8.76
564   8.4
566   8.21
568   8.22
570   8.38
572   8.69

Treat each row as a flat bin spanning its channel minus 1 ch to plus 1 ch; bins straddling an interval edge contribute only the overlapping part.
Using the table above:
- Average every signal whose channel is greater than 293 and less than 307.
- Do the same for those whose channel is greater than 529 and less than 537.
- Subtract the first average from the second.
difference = 1.20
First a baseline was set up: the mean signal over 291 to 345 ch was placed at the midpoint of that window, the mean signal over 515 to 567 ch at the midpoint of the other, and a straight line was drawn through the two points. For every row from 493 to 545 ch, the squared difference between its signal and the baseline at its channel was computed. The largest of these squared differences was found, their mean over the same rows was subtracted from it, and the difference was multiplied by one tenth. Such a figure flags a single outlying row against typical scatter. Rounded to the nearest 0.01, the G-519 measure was 1.32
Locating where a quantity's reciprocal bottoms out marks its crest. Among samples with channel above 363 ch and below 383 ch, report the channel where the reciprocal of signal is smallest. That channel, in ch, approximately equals 376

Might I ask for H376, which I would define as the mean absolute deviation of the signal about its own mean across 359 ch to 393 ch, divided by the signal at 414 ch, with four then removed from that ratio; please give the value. -3.96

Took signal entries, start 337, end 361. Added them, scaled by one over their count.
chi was 8.13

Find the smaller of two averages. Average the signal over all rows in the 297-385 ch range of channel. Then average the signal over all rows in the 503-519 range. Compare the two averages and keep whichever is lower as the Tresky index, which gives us 6.9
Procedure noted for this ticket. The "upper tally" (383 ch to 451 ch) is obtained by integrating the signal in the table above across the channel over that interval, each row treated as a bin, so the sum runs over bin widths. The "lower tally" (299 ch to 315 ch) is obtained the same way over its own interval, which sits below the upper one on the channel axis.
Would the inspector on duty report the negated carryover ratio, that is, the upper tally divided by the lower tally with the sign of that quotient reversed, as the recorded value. -4.0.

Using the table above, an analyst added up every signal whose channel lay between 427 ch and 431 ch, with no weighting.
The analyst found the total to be 16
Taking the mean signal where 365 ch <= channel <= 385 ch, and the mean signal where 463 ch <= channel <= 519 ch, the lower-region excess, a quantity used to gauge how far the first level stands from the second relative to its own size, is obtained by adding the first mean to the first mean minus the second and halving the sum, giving 3.86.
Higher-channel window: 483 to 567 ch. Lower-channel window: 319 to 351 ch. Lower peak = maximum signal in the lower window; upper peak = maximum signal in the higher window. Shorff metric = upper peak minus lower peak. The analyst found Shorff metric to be 1.0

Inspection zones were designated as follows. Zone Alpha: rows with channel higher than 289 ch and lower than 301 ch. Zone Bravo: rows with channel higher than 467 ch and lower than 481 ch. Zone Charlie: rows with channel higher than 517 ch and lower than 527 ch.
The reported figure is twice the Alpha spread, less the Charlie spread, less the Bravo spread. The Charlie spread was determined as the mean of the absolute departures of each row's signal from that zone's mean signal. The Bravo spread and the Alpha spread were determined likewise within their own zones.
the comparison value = -1.2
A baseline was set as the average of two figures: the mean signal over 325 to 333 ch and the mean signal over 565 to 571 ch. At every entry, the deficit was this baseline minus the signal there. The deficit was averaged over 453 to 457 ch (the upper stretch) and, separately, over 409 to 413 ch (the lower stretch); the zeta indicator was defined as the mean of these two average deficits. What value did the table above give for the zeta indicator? 0.2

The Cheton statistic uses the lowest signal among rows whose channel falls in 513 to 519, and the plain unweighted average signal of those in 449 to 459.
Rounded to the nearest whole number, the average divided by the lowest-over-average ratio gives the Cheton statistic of 17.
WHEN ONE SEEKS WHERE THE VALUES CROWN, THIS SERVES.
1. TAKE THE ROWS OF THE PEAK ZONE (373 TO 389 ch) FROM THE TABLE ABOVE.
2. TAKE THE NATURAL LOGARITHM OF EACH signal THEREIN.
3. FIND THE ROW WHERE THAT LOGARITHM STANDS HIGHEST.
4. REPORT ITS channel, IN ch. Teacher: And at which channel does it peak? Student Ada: 376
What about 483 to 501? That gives 484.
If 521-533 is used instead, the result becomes 532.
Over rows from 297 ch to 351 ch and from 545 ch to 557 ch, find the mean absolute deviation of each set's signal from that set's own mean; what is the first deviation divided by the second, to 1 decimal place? 2.3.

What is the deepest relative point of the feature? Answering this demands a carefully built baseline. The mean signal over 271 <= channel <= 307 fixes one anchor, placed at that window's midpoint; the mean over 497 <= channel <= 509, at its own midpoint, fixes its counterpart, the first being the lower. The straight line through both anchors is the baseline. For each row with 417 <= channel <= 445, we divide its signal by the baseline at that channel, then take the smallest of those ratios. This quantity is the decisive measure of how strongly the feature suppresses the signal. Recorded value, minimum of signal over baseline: 0.83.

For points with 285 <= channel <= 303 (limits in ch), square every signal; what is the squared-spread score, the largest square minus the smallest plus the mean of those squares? 64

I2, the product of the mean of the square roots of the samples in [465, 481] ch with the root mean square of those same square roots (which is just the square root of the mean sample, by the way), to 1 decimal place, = 8.7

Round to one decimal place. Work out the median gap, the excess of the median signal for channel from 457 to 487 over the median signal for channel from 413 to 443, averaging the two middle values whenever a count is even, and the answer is 1.0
